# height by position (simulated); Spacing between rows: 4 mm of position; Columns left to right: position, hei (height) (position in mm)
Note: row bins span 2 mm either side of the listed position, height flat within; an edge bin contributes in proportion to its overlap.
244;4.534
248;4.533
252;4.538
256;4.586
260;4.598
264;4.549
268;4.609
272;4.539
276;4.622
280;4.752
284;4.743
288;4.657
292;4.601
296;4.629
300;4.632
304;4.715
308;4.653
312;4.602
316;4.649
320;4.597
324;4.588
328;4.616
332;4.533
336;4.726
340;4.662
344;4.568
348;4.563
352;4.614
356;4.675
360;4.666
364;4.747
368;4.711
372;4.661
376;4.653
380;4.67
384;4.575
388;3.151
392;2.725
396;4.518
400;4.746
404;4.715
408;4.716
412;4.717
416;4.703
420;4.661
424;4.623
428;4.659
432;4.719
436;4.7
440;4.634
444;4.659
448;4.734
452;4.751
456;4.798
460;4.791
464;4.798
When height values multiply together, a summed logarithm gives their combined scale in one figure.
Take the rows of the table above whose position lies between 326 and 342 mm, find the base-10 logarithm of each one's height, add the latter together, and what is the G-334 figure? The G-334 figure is 2.7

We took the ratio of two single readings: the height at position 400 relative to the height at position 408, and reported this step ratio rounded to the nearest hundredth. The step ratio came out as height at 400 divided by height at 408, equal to 1.01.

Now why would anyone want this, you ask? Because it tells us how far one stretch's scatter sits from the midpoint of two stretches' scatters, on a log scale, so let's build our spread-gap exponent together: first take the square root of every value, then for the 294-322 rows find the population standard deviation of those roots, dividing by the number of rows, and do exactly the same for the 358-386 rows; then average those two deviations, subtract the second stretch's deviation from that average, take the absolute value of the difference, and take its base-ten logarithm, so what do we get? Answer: -2.8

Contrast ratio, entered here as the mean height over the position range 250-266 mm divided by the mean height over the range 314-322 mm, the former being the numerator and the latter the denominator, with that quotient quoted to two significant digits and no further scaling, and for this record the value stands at 0.99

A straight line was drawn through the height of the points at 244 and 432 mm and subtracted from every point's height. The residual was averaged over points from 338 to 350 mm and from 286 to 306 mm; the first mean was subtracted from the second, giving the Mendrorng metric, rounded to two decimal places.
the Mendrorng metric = 0.10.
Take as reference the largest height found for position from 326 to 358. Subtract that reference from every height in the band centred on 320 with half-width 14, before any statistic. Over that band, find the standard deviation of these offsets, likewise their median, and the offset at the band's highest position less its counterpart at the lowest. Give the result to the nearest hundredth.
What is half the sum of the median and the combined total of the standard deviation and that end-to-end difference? -0.10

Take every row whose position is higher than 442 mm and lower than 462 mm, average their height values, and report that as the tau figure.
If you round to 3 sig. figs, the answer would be 4.75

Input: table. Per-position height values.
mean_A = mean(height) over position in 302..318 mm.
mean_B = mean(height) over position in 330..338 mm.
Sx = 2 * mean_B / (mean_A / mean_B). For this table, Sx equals 9.2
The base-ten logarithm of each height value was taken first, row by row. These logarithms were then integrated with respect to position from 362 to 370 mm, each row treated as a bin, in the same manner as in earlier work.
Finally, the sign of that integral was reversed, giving -5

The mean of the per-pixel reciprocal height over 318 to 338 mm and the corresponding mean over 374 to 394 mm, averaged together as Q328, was 0.242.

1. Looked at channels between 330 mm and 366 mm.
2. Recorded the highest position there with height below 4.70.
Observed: 360 mm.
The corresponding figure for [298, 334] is 332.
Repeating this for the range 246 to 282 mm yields 276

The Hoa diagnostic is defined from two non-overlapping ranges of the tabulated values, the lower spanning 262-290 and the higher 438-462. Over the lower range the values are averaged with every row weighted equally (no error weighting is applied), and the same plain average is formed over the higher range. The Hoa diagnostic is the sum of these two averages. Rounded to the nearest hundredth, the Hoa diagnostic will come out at 9.37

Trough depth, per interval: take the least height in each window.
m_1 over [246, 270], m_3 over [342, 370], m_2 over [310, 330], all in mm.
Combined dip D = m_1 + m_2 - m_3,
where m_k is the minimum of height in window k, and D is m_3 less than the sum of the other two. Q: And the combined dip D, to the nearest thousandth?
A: 4.558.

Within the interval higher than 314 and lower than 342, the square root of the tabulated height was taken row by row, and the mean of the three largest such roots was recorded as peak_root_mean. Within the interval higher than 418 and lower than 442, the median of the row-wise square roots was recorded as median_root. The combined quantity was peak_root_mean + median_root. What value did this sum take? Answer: 4.32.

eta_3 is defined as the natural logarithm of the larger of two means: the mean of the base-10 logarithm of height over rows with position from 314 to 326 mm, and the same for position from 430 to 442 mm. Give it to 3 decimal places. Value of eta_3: -0.400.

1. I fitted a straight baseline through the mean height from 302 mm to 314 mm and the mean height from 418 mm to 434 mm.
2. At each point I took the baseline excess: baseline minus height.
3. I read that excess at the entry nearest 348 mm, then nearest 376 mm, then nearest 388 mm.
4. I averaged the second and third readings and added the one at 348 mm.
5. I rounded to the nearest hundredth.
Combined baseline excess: 0.86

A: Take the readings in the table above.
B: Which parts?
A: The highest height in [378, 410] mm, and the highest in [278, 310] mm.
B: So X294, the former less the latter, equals -0.006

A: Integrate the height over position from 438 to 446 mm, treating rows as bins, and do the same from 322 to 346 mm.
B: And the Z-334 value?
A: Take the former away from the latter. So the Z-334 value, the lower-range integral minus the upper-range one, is 74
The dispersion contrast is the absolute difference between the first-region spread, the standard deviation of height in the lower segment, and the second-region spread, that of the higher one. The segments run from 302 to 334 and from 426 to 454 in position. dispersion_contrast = 0.010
